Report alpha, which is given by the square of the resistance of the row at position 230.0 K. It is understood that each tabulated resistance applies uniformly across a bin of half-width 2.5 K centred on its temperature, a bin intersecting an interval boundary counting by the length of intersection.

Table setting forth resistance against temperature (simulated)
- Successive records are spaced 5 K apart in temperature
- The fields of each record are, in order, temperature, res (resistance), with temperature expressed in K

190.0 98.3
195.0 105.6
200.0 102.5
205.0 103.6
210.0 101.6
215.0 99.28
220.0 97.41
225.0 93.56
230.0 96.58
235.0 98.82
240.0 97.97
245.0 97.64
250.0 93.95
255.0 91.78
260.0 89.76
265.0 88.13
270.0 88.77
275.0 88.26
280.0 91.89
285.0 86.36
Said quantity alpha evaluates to 9328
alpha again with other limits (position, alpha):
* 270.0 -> 7880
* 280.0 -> 8444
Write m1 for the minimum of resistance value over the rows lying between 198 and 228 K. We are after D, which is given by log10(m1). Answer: 1.97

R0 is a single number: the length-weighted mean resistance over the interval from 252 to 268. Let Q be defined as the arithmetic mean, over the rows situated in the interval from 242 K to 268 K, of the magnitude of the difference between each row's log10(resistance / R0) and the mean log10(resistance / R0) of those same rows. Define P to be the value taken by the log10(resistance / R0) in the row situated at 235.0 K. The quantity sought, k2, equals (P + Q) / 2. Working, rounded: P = 0.04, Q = 0.0133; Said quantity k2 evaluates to 0.027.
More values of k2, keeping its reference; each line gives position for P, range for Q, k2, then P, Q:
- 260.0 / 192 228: 0.006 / 0.00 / 0.0140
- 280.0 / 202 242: 0.009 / 0.01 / 0.0098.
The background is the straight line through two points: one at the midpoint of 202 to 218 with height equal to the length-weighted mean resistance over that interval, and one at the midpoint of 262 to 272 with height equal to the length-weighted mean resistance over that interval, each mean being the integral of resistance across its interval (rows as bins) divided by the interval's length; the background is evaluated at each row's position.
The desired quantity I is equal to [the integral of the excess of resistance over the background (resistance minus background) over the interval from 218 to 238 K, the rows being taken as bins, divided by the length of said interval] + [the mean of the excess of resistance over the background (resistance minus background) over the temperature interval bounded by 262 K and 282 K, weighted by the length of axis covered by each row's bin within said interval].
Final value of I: 1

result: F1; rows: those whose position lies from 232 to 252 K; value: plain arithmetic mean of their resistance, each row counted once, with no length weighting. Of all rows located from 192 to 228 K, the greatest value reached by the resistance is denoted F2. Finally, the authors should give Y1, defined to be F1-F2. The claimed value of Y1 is -9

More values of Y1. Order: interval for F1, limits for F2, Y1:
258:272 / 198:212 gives -15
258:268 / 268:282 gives -3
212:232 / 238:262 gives -1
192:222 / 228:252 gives 3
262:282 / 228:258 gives -10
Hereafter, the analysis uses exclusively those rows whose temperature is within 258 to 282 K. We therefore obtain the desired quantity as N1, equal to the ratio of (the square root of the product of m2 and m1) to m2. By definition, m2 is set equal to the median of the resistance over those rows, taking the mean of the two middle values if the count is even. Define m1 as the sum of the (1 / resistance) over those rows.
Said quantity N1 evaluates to 0.0251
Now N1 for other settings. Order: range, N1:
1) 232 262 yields 0.0257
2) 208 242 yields 0.0270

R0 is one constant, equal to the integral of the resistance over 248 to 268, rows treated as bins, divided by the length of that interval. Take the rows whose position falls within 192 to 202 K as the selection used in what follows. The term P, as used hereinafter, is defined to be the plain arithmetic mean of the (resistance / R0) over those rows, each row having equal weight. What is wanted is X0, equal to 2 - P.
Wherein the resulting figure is 0.85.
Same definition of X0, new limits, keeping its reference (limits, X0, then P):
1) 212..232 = 0.93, 1.07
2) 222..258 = 0.95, 1.05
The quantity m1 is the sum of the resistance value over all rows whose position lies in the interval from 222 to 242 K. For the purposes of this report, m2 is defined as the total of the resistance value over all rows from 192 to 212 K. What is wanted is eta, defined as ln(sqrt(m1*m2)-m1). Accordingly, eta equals 2.56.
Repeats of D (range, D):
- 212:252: 1.97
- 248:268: 1.95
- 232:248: 1.99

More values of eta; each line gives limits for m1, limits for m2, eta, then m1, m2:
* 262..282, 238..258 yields 2.48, 357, 381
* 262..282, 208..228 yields 2.83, 357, 392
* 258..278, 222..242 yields 2.75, 355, 387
